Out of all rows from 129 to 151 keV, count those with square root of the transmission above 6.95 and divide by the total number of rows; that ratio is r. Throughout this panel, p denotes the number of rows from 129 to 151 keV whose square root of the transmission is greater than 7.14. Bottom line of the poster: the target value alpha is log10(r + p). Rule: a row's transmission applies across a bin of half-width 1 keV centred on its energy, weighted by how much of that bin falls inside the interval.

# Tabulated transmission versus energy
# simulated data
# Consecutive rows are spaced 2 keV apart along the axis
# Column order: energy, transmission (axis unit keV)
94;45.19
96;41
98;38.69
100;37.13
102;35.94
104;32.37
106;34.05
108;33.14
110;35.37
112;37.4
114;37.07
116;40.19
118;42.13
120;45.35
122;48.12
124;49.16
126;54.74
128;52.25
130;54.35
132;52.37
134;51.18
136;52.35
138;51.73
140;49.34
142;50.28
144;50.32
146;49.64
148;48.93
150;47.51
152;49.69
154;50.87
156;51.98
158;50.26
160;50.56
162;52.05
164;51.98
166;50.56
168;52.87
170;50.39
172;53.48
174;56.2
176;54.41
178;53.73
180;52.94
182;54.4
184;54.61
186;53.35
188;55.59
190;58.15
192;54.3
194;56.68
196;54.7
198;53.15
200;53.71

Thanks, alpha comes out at 0.77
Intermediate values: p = 5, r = 0.91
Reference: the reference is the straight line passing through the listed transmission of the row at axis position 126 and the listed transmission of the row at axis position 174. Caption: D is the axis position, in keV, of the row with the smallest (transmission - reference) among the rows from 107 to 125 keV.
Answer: 108 keV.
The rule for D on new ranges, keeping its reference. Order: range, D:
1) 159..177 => 170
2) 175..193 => 180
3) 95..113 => 104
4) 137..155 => 150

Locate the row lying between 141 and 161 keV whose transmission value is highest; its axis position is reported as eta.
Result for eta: 156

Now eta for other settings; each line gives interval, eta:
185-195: 190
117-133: 126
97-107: 98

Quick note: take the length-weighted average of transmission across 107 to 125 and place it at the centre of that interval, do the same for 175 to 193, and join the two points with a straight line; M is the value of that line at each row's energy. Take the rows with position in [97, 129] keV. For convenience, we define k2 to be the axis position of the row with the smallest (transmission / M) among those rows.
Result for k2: 104 keV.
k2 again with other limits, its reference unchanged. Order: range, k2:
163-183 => 170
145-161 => 150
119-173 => 170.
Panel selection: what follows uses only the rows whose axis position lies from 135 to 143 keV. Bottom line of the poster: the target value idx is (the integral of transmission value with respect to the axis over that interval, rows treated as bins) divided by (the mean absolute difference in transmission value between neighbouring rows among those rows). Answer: 309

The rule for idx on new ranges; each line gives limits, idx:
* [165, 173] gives 158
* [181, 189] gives 352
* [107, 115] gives 187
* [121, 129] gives 135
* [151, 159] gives 303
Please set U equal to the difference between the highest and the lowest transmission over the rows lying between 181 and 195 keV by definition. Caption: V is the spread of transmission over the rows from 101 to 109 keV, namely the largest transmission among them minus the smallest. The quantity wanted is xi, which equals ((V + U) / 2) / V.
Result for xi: 1.2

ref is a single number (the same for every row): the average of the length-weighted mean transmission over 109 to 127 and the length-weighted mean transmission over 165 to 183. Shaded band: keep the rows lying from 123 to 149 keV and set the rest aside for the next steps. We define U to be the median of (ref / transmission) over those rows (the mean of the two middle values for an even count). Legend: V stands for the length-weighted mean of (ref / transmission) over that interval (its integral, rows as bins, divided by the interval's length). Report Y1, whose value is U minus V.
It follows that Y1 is 0.001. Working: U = 0.943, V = 0.94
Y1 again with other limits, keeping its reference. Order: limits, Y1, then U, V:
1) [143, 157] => 0.002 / 0.971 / 0.97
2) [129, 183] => -0.003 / 0.933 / 0.94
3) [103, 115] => 0.004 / 1.391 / 1.39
